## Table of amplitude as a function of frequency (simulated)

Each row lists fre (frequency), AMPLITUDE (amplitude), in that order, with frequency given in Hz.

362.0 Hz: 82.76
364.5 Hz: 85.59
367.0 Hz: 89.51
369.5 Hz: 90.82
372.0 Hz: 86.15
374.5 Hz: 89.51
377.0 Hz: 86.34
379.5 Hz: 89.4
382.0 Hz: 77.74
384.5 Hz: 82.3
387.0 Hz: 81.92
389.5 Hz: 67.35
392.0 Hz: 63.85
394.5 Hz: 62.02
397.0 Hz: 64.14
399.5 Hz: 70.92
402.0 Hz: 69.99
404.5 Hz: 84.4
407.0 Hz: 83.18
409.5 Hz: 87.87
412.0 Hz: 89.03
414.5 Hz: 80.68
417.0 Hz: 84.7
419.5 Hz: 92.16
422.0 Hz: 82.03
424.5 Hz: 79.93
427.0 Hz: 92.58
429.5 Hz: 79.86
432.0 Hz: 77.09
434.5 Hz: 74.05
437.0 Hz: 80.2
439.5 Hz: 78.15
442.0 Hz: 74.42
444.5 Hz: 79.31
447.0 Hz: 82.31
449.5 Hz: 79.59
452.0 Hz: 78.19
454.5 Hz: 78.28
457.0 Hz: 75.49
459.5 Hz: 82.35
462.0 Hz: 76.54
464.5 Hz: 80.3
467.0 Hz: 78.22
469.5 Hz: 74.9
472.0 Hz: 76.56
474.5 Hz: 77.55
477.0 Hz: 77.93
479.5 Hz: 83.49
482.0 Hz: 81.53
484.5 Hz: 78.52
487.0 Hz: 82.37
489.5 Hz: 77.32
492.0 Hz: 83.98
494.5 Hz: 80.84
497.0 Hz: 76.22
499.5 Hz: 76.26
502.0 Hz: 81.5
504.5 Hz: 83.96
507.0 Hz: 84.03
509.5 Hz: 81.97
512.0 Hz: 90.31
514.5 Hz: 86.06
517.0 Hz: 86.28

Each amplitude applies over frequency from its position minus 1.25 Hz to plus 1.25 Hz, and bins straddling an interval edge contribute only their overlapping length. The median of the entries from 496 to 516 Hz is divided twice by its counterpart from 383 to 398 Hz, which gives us 0.0192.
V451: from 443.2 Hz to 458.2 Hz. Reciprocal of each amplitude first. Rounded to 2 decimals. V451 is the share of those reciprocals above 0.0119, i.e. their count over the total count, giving 1.00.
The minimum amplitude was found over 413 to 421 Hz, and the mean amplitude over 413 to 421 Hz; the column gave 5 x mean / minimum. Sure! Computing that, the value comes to 5.32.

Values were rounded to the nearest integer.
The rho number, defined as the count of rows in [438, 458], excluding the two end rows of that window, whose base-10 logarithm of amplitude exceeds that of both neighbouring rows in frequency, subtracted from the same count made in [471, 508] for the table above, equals 1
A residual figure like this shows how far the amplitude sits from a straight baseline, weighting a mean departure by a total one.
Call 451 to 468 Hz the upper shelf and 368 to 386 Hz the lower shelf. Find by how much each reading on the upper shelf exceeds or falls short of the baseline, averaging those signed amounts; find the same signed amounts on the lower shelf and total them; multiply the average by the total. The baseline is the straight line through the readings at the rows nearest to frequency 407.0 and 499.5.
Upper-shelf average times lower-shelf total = -3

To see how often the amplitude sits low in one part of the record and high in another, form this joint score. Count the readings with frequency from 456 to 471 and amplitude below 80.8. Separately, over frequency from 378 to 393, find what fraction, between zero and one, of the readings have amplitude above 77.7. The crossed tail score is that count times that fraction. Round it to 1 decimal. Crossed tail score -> 3.3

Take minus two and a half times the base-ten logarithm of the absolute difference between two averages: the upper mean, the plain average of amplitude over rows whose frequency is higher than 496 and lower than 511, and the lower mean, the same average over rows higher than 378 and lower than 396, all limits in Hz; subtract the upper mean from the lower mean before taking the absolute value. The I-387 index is -1.9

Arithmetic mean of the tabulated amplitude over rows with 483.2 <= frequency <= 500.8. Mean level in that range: 79.4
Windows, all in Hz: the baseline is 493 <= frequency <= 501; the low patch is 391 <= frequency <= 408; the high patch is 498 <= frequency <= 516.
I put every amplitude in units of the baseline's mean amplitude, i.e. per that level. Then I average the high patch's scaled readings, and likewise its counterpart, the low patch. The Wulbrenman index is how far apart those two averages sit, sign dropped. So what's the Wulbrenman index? 0.16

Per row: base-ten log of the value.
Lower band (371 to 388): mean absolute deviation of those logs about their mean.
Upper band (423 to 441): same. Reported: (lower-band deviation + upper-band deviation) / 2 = 0.018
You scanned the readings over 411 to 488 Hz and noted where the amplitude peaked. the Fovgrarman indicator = 427.0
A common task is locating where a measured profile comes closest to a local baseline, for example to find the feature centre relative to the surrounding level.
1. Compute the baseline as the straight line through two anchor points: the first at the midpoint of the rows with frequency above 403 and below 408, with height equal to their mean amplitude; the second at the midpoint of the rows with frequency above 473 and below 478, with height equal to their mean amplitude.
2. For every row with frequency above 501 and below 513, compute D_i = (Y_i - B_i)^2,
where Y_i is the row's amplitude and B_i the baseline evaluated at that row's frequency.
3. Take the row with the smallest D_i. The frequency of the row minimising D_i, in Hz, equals 502.0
